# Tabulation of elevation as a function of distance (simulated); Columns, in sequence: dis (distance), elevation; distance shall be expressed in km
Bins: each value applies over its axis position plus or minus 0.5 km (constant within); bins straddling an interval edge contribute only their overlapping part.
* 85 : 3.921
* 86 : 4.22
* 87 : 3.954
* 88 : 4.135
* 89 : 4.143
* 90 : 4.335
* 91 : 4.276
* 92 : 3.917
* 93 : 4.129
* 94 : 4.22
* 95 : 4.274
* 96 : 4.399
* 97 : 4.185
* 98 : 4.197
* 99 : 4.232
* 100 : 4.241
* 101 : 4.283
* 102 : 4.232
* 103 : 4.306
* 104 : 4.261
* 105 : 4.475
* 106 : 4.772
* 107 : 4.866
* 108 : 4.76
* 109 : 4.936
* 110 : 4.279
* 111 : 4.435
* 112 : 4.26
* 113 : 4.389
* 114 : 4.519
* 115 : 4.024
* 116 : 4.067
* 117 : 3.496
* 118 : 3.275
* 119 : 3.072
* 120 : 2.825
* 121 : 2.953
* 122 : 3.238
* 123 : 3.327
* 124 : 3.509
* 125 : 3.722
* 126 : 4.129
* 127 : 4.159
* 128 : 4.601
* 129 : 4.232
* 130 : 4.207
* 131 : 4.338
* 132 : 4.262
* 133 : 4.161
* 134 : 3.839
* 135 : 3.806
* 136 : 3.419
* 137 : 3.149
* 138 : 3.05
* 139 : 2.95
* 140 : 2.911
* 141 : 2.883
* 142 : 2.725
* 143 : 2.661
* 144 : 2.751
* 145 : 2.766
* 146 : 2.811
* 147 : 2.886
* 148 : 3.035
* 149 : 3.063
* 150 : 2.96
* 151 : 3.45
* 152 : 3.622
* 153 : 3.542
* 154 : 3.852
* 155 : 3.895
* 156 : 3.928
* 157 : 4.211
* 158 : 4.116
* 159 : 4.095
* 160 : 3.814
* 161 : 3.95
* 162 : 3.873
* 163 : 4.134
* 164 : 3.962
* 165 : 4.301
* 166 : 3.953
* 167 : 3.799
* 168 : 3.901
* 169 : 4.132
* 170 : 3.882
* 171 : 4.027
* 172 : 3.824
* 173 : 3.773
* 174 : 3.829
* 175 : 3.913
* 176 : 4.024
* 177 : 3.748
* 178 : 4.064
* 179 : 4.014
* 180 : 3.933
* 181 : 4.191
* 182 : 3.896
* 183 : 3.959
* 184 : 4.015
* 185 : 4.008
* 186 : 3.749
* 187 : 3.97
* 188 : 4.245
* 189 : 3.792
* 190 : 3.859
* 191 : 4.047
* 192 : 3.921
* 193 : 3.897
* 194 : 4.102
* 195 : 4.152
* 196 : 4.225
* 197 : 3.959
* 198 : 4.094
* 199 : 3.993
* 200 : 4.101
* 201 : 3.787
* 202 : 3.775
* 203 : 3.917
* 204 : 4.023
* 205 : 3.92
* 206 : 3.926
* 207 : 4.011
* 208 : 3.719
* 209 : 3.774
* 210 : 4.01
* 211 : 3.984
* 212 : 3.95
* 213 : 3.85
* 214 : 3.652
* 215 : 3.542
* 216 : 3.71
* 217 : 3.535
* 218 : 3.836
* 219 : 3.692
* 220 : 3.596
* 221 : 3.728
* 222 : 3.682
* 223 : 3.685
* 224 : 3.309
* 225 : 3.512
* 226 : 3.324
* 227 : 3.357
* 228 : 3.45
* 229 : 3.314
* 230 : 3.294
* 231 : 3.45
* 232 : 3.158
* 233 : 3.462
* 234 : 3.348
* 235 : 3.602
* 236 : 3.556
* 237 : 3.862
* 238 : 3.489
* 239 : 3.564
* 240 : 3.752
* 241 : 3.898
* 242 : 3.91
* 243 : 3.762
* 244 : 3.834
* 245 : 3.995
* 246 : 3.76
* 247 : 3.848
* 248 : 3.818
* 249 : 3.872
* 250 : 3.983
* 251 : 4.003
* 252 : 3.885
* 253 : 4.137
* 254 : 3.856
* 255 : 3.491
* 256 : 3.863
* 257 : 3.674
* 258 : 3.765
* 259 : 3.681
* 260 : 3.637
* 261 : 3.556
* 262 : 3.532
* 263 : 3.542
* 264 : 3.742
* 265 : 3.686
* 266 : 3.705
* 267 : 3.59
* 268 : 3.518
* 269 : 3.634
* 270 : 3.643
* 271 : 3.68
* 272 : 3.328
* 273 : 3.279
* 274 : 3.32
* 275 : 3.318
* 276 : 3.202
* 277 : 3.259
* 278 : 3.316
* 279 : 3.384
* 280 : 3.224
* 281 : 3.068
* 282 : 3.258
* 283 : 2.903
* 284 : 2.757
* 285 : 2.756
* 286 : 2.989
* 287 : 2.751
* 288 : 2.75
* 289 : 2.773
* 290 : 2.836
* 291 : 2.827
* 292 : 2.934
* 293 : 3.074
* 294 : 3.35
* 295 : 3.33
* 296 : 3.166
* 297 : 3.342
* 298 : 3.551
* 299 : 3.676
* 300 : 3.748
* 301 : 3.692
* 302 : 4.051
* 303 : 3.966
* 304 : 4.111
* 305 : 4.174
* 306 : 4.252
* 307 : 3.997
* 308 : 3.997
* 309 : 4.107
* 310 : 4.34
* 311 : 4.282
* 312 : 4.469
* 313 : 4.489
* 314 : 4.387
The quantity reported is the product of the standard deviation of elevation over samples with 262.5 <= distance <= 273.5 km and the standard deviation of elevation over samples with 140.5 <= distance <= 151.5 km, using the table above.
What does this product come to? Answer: 0.03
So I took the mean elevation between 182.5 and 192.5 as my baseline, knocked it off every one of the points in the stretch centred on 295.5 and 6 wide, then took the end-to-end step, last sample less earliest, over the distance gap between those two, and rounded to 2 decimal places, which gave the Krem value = 0.10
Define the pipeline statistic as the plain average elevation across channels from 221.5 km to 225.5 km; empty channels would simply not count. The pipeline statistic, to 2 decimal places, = 3.55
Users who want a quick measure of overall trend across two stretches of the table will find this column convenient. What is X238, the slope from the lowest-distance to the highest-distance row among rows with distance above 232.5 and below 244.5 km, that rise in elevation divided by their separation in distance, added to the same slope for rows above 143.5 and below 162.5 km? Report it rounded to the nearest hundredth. 0.10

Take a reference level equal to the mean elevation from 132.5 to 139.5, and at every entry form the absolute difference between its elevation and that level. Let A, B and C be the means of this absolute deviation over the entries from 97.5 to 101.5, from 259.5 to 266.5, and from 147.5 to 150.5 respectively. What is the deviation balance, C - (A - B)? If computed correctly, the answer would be -0.15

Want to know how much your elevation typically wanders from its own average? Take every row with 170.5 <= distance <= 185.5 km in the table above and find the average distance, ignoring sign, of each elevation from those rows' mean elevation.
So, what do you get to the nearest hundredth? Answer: 0.10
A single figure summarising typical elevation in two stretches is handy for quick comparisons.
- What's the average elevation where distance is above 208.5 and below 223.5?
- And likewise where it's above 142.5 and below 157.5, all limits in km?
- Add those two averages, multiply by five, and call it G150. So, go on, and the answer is 35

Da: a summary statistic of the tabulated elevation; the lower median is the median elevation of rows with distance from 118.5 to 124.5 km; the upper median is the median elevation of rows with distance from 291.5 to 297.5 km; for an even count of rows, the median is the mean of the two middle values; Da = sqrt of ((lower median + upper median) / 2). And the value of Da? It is 1.79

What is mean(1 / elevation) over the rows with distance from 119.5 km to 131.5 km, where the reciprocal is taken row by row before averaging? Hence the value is 0.272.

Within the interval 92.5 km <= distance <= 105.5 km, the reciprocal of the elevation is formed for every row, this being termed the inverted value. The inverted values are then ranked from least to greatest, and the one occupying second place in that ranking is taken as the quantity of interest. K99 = 0.227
